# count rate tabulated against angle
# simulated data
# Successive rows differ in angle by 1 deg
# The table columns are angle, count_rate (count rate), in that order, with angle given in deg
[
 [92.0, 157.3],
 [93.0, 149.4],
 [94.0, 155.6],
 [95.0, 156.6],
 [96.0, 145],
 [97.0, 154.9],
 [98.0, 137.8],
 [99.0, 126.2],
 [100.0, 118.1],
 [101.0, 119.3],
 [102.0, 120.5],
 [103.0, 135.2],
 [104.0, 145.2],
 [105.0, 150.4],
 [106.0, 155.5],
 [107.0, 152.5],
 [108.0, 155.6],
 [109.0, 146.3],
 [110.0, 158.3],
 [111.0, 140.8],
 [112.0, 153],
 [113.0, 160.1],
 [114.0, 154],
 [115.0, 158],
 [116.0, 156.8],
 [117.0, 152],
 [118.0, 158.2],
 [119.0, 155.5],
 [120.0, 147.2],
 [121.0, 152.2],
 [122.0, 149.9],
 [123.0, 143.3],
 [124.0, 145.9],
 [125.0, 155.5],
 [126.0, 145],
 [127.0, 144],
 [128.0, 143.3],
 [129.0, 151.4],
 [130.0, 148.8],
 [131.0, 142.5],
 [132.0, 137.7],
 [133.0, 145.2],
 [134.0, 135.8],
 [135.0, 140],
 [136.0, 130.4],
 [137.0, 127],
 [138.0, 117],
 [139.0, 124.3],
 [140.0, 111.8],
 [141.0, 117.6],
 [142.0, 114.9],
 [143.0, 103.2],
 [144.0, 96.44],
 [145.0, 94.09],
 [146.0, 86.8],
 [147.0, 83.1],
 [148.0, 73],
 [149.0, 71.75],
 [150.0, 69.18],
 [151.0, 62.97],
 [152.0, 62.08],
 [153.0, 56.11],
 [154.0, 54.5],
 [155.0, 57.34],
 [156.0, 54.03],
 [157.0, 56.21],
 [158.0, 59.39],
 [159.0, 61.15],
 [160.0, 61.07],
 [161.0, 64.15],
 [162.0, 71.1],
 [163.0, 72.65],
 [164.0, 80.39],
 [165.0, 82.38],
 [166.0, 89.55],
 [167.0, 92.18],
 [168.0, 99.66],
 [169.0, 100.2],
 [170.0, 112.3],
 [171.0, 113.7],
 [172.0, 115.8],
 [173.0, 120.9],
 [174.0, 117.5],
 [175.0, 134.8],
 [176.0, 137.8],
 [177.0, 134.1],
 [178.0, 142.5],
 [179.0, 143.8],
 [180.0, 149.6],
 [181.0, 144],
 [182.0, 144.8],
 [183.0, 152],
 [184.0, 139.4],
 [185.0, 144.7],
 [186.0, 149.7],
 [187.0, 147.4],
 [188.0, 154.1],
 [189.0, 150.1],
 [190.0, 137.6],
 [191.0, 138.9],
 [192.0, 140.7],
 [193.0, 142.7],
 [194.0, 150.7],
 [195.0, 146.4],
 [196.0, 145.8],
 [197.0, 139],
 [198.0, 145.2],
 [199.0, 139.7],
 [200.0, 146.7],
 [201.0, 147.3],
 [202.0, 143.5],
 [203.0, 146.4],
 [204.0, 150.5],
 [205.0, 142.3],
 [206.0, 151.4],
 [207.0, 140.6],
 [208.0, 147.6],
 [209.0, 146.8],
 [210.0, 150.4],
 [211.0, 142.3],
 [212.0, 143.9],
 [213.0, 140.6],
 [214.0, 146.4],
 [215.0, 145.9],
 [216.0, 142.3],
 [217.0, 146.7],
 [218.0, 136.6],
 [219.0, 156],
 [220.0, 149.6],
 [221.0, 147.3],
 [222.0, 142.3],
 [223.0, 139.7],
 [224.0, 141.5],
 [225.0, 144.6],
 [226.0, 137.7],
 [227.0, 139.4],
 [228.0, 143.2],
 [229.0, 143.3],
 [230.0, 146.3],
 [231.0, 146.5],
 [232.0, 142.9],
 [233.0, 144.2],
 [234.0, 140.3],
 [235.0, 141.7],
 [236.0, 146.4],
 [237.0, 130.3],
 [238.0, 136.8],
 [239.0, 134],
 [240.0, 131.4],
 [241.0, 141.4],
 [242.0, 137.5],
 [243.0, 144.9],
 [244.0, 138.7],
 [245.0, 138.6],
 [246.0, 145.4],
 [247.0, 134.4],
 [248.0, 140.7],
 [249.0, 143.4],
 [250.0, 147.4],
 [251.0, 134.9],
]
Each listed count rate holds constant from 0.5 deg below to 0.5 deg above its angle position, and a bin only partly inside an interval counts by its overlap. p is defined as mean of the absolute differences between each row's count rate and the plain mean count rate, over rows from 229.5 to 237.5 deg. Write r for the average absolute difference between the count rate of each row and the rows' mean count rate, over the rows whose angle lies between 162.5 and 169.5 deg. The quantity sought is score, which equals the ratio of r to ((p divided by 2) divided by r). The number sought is 37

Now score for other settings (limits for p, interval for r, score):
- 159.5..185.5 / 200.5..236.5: 1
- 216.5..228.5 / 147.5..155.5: 17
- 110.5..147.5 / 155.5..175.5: 54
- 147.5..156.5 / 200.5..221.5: 4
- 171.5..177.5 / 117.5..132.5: 5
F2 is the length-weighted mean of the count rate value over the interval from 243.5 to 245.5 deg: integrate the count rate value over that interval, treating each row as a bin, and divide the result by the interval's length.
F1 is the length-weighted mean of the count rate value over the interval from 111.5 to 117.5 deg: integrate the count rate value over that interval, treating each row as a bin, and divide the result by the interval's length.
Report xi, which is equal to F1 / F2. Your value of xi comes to 1.1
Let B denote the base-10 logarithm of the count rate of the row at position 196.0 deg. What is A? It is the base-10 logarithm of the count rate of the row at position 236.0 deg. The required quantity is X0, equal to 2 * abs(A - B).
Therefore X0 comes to 0.004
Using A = 2.17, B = 2.16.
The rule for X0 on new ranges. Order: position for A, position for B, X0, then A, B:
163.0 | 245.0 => 0.561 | 1.86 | 2.14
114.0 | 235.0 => 0.072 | 2.19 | 2.15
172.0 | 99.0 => 0.075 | 2.06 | 2.10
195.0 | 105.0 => 0.023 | 2.17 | 2.18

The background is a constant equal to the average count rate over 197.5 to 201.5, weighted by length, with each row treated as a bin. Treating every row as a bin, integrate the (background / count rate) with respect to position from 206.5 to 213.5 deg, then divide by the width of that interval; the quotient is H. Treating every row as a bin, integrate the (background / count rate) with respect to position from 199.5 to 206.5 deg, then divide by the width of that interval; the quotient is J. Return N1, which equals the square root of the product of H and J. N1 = 0.99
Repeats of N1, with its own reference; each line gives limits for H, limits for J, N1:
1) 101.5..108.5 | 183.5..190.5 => 1.00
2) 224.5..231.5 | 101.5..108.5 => 1.01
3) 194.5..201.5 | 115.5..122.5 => 0.97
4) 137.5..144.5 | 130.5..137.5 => 1.17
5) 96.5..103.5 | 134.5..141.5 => 1.15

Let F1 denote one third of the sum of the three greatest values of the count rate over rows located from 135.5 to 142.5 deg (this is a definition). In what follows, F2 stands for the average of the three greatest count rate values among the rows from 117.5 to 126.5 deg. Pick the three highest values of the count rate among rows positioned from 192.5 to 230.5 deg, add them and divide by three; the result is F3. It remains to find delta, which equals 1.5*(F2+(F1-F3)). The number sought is 196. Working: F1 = 127.2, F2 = 156.4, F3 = 153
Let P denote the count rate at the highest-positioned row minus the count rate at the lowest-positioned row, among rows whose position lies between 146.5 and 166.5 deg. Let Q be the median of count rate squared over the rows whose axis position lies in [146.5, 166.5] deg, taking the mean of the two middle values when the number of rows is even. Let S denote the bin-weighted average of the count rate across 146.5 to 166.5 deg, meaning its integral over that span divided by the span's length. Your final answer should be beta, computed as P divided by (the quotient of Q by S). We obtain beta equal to 0.107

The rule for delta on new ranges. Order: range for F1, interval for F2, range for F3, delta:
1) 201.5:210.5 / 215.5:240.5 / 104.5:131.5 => 214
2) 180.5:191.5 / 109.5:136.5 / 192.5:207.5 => 240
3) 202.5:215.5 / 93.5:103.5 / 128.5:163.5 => 237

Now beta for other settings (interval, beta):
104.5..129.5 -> 0.007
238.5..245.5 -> 0.033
